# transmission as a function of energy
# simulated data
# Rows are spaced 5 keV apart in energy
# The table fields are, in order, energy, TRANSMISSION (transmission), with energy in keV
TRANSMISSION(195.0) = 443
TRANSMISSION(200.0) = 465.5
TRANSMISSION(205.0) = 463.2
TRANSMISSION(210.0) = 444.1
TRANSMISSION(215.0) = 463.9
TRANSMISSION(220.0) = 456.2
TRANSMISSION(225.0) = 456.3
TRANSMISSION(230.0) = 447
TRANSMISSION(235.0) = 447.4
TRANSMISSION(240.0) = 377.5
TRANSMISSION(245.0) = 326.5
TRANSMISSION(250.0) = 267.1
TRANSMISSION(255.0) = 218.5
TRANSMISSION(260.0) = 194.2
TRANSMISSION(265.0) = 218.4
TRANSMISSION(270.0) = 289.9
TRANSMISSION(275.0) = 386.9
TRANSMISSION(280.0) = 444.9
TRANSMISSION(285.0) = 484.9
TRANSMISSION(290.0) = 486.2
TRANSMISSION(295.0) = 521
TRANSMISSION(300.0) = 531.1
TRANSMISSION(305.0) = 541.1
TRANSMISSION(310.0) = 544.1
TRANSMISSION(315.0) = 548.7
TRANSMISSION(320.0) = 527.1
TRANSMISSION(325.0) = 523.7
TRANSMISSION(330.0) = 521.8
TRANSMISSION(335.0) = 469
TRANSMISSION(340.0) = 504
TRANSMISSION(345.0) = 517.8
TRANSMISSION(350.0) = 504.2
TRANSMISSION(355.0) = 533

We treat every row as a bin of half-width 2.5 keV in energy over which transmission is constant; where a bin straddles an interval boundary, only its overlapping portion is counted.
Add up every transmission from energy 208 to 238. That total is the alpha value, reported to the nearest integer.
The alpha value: 2715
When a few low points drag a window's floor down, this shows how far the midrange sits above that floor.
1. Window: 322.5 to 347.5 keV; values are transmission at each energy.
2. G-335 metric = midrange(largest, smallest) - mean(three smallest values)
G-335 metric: -1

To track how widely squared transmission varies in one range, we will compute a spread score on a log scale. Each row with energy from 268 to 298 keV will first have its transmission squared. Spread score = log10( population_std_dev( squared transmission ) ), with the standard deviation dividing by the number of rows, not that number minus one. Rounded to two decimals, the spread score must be 4.80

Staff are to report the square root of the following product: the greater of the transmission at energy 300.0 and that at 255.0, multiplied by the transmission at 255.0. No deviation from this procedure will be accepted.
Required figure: 341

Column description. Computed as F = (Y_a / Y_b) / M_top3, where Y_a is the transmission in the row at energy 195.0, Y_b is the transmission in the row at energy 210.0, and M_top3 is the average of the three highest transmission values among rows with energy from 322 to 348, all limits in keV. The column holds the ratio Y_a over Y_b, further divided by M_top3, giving 0.0019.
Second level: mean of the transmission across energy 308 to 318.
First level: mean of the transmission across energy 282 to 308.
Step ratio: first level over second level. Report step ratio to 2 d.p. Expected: 0.94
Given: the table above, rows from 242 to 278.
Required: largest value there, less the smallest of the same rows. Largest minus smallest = 193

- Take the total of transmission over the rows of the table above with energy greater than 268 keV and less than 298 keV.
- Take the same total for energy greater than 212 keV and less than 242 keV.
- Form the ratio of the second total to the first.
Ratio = 1.01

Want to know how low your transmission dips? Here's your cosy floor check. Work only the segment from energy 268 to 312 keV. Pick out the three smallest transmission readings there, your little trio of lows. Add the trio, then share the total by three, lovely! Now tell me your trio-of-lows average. 374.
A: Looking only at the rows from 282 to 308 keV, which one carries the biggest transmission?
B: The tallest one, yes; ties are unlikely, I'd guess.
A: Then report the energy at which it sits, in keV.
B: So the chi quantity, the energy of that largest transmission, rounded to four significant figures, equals 305.0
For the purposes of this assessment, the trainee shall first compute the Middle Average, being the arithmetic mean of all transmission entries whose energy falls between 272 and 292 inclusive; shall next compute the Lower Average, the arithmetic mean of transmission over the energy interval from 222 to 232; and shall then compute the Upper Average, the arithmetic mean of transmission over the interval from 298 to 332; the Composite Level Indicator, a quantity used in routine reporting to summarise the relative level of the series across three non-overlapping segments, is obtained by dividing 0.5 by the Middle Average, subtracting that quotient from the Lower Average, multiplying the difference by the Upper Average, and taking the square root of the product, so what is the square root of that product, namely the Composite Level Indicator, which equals 491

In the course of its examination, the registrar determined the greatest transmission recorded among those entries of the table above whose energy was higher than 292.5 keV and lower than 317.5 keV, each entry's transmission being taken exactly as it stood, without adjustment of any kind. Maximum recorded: 548.7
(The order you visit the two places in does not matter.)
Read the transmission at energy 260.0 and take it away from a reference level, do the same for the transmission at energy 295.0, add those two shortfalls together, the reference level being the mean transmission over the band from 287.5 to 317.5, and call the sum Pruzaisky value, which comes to 342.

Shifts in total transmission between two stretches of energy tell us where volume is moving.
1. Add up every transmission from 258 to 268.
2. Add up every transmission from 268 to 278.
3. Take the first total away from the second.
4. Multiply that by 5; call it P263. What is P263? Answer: 1321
